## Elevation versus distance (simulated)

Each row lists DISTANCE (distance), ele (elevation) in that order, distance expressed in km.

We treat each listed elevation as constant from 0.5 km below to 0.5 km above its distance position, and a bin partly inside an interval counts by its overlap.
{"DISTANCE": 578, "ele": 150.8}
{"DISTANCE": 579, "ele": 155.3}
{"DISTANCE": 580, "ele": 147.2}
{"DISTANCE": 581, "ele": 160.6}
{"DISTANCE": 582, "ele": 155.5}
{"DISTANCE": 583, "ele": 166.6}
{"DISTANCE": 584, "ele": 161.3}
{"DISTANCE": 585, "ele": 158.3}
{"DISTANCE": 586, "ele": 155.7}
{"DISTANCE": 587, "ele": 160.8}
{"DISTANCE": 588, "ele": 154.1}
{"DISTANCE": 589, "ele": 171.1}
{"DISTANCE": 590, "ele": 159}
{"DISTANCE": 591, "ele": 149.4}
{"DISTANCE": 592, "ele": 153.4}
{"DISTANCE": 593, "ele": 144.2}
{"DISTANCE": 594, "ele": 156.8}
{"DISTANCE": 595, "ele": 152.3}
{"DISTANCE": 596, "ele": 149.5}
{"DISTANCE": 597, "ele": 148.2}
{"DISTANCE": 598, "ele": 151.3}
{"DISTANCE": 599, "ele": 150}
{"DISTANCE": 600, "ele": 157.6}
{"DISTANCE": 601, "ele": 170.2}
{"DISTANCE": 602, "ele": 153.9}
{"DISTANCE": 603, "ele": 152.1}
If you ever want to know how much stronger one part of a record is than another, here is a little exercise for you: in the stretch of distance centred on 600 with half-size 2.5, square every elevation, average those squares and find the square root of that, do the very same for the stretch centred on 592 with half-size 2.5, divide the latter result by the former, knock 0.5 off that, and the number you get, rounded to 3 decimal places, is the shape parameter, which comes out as 0.474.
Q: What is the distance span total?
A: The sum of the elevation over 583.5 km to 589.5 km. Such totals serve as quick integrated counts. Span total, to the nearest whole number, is 961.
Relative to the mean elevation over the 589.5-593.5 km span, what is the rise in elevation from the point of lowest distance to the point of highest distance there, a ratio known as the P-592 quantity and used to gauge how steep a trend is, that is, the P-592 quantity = -0.10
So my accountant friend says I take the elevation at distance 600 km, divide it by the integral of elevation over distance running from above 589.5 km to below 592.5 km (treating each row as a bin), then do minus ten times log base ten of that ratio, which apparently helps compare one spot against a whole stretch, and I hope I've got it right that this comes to 4.67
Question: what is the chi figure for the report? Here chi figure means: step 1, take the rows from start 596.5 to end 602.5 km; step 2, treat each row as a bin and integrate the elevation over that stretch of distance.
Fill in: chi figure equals 931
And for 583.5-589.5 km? 961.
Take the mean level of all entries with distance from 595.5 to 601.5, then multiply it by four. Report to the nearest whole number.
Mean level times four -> 618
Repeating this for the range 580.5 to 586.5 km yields 639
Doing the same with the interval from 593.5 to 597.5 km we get 607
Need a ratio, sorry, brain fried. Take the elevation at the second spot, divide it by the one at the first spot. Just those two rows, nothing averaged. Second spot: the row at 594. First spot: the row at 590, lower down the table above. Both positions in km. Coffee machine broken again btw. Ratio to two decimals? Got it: 0.99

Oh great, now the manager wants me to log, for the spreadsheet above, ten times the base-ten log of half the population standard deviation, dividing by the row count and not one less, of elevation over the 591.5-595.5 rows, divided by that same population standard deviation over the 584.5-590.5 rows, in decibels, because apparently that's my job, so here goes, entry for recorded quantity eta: -3.8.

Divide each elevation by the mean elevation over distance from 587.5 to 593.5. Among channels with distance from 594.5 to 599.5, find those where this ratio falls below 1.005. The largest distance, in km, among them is 599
